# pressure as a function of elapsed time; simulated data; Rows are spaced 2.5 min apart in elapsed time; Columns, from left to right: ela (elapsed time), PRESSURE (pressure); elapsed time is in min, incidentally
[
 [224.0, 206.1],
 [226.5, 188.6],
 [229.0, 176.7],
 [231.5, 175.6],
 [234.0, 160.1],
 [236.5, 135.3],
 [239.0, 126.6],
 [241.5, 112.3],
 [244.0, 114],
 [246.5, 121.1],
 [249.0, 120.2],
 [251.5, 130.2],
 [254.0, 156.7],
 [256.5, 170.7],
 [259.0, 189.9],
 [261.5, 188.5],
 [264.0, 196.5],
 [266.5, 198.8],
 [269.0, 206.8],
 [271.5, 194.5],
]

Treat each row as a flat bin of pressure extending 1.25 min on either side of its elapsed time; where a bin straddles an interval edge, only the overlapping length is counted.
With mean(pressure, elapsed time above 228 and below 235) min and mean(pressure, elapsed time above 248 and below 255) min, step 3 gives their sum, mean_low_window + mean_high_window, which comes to 306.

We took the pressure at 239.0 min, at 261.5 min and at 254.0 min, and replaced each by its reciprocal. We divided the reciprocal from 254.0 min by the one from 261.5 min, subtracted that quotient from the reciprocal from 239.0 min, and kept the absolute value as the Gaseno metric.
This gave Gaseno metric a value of 1.2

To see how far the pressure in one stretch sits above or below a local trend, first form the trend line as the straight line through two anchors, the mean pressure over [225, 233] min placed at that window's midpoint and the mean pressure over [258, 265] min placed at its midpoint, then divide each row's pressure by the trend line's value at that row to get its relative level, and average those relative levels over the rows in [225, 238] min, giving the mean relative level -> 0.92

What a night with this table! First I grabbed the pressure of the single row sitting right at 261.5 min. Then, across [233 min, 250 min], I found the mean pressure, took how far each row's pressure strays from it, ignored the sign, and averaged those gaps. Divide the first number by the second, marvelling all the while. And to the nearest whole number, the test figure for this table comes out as 16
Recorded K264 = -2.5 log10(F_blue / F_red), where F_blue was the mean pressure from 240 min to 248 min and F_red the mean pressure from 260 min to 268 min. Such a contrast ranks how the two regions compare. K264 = 0.6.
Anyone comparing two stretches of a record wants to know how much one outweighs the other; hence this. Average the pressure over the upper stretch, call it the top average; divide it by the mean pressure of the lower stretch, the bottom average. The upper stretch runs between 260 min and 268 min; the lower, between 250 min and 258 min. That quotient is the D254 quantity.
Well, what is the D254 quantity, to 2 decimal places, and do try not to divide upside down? 1.28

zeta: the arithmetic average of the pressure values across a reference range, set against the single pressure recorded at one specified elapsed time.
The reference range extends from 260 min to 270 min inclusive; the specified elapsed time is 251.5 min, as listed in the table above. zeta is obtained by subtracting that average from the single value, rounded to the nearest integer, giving -67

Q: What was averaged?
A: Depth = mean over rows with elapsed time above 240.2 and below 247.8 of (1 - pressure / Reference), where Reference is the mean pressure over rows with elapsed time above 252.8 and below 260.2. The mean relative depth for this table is 0.3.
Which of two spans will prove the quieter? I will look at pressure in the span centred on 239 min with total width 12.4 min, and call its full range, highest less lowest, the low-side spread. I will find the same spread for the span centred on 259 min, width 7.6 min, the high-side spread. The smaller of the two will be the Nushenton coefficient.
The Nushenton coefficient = 19.2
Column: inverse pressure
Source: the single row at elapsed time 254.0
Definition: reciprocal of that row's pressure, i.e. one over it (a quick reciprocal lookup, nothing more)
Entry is 0.0064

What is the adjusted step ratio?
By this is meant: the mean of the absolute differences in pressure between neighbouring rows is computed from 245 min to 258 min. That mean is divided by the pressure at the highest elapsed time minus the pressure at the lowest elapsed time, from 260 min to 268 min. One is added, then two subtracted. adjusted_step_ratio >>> 0.25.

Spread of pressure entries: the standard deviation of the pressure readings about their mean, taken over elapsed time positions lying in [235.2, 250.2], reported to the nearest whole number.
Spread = 8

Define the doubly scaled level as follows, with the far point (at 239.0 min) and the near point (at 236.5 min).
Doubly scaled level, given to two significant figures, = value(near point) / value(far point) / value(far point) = 0.0084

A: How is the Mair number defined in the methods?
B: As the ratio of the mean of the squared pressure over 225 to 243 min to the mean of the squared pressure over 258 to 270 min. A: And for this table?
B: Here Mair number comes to 0.63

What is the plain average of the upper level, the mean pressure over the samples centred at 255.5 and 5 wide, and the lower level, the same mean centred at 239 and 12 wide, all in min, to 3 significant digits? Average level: 147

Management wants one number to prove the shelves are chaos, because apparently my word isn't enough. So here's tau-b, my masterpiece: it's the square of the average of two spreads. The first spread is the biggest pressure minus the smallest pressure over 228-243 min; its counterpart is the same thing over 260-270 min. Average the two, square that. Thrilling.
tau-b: 1710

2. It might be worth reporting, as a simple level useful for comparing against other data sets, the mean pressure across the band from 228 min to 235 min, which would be 171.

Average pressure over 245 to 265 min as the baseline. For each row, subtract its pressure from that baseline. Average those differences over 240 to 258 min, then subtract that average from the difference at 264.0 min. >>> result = -64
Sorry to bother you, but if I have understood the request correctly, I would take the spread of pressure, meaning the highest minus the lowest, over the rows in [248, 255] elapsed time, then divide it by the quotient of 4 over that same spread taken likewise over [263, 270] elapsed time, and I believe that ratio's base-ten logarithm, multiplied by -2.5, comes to -4.9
